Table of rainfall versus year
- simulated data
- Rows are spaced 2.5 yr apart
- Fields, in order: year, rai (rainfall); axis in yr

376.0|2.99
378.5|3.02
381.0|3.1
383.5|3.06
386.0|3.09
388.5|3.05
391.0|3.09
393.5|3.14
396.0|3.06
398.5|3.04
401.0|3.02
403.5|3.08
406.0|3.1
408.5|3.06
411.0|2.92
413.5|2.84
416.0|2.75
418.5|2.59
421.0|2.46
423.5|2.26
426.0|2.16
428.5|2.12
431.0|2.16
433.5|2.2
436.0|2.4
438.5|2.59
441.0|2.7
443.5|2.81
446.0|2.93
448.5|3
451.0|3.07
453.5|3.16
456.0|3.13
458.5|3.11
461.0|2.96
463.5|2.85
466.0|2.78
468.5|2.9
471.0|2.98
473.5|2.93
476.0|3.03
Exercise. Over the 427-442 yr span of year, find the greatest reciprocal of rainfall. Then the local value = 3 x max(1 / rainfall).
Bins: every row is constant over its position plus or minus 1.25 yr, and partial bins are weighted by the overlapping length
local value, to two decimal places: 1.42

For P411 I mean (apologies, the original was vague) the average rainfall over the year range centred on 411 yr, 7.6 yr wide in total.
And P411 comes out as 2.94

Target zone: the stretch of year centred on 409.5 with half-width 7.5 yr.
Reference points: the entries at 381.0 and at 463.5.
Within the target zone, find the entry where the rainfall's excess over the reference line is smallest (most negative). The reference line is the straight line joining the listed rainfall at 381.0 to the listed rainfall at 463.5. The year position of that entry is 416.0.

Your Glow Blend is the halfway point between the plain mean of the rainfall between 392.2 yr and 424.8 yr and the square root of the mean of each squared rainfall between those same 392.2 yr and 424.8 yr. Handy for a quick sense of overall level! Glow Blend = 2.88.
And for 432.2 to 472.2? 2.85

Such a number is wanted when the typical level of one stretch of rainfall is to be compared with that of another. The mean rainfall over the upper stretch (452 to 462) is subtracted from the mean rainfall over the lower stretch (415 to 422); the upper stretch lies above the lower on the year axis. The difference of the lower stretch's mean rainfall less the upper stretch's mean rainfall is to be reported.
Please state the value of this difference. -0.49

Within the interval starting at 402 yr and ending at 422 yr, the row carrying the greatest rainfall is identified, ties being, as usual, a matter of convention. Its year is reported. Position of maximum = 406.0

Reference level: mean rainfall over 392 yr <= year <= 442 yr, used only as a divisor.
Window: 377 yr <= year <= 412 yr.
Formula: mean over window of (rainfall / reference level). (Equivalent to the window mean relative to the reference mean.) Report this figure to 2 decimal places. 1.14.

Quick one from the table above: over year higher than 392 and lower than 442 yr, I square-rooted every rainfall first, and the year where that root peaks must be 393.5 yr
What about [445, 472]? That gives 453.5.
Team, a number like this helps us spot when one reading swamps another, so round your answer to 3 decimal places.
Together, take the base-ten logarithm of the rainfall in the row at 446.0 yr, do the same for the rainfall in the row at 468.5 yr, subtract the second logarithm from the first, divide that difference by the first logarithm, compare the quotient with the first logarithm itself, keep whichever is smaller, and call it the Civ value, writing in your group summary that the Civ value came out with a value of 0.010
